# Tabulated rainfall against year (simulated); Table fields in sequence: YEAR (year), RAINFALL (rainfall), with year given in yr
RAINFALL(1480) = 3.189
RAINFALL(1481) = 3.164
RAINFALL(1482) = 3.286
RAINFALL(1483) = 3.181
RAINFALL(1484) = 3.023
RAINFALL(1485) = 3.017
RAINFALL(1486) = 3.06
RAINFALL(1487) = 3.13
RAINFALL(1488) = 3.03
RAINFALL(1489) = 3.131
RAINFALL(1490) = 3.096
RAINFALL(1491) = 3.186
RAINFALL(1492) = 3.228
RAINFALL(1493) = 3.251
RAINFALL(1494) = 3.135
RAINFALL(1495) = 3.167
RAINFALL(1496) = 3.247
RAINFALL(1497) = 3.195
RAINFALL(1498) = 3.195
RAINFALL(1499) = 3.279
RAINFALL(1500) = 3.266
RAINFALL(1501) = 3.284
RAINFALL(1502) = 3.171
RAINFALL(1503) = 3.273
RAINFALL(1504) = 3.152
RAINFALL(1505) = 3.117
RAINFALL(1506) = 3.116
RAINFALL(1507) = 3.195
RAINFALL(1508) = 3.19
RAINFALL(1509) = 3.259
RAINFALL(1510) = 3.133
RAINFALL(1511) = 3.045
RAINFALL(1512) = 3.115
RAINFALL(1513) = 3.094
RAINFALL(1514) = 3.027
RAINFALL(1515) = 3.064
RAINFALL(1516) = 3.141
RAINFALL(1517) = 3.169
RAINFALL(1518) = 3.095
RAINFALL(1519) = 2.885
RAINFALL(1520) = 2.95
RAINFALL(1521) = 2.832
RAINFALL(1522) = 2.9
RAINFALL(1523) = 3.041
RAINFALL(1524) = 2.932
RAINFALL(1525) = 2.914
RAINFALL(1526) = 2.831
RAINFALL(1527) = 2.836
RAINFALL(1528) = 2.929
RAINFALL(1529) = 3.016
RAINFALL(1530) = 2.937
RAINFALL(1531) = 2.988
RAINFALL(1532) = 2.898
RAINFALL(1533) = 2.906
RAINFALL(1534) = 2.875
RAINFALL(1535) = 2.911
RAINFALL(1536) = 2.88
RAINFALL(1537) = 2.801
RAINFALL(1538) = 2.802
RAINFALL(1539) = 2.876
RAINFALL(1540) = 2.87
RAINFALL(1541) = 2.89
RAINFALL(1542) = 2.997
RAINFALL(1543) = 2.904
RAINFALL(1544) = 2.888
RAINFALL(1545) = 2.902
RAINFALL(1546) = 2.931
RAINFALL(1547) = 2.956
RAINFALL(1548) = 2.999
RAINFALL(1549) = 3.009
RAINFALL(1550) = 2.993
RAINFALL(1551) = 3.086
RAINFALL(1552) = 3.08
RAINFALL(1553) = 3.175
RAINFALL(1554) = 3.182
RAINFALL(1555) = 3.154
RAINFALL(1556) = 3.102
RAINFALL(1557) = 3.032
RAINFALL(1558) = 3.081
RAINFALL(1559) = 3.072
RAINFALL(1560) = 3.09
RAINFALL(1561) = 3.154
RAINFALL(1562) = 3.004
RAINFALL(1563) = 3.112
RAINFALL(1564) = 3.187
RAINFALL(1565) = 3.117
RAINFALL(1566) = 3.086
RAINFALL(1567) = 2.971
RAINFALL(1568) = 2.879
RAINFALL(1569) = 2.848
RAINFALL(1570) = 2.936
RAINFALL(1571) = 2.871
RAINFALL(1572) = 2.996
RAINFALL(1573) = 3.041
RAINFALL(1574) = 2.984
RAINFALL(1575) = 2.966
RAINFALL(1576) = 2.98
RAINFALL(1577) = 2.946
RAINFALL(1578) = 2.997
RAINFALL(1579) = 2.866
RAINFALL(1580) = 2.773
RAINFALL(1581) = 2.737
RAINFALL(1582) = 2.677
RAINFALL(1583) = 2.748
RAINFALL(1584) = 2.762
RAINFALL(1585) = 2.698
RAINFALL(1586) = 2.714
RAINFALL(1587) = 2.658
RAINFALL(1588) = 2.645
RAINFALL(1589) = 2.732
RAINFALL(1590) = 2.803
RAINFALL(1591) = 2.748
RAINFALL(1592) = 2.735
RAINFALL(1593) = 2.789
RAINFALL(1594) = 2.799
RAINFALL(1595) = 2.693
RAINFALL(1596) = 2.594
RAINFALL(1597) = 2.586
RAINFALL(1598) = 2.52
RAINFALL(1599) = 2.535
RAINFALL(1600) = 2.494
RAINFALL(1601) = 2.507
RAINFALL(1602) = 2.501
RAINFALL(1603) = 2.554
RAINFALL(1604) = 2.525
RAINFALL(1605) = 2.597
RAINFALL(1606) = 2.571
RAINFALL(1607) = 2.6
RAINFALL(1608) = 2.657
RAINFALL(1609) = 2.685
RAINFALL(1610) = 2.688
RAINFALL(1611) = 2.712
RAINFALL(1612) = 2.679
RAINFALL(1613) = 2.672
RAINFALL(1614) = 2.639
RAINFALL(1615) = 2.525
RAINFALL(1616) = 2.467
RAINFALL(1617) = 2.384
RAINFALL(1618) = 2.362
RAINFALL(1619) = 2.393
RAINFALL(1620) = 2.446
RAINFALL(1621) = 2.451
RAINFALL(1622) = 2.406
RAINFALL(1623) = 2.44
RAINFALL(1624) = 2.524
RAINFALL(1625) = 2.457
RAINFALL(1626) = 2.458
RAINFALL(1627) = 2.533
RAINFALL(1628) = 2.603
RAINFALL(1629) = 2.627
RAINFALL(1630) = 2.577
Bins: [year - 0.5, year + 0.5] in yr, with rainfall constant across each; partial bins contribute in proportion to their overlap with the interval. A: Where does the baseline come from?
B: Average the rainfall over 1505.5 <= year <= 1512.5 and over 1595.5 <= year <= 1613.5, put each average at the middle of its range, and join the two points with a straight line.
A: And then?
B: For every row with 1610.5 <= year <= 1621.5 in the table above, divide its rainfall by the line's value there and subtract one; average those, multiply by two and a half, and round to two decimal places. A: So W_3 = -0.01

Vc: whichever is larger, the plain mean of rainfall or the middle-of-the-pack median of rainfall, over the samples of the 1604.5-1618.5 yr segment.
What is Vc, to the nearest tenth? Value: 2.6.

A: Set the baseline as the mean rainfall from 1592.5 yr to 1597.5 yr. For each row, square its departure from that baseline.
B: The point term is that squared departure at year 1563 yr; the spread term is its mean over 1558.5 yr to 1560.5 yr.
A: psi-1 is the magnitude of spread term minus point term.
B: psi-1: 0.025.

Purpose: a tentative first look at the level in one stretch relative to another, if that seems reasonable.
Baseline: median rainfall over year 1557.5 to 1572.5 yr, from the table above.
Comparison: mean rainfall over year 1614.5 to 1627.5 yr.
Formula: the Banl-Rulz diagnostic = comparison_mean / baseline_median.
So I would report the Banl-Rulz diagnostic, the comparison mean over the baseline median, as 0.80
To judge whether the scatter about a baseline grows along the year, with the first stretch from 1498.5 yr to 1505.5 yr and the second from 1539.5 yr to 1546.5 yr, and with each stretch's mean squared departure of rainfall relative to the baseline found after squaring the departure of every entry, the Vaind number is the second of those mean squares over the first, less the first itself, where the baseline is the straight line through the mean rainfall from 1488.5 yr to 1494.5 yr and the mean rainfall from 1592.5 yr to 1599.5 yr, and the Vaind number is 0.11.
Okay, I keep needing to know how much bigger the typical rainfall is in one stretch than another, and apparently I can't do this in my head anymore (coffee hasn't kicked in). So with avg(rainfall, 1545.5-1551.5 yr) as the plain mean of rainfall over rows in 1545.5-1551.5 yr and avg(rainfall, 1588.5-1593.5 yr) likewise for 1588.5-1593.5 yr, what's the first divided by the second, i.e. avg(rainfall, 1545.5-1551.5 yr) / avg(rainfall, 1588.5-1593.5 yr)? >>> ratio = 1.08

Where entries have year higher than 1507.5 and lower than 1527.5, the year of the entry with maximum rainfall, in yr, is 1509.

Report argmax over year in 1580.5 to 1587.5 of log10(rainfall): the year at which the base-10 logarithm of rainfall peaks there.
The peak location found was 1584 yr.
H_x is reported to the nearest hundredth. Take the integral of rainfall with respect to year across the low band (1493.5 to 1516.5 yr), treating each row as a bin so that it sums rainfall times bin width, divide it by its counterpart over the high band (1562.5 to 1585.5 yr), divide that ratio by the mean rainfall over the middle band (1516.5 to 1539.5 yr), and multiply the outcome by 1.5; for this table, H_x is 0.56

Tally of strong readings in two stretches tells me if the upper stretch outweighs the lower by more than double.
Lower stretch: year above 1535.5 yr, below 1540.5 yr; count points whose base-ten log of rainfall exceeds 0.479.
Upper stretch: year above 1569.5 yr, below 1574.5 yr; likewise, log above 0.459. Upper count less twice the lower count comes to 4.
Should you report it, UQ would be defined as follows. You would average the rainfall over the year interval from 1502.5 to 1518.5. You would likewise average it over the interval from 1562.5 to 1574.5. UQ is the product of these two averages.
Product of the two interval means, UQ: 9.42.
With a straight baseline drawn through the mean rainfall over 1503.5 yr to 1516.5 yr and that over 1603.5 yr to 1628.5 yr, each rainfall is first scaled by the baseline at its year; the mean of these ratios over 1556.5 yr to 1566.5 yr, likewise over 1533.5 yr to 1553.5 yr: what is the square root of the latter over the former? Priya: 0.96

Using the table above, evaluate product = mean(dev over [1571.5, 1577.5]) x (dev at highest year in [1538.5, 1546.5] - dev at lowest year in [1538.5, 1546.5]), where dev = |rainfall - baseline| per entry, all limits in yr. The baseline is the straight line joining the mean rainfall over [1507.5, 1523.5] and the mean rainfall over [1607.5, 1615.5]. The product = -0.015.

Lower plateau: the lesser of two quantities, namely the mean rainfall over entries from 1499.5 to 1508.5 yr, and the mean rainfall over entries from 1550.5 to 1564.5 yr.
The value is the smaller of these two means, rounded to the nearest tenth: 3.1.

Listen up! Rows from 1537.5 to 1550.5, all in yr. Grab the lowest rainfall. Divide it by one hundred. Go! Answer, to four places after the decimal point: 0.0280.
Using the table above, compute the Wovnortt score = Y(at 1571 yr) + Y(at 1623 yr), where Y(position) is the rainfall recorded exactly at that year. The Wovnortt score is 5.3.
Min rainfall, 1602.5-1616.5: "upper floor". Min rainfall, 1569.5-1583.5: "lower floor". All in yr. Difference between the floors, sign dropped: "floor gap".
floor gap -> 0.21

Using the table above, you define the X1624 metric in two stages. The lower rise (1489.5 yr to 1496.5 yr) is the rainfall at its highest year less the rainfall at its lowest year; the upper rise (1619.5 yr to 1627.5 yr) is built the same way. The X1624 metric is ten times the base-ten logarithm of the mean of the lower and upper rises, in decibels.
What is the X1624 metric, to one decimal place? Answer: -9.2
